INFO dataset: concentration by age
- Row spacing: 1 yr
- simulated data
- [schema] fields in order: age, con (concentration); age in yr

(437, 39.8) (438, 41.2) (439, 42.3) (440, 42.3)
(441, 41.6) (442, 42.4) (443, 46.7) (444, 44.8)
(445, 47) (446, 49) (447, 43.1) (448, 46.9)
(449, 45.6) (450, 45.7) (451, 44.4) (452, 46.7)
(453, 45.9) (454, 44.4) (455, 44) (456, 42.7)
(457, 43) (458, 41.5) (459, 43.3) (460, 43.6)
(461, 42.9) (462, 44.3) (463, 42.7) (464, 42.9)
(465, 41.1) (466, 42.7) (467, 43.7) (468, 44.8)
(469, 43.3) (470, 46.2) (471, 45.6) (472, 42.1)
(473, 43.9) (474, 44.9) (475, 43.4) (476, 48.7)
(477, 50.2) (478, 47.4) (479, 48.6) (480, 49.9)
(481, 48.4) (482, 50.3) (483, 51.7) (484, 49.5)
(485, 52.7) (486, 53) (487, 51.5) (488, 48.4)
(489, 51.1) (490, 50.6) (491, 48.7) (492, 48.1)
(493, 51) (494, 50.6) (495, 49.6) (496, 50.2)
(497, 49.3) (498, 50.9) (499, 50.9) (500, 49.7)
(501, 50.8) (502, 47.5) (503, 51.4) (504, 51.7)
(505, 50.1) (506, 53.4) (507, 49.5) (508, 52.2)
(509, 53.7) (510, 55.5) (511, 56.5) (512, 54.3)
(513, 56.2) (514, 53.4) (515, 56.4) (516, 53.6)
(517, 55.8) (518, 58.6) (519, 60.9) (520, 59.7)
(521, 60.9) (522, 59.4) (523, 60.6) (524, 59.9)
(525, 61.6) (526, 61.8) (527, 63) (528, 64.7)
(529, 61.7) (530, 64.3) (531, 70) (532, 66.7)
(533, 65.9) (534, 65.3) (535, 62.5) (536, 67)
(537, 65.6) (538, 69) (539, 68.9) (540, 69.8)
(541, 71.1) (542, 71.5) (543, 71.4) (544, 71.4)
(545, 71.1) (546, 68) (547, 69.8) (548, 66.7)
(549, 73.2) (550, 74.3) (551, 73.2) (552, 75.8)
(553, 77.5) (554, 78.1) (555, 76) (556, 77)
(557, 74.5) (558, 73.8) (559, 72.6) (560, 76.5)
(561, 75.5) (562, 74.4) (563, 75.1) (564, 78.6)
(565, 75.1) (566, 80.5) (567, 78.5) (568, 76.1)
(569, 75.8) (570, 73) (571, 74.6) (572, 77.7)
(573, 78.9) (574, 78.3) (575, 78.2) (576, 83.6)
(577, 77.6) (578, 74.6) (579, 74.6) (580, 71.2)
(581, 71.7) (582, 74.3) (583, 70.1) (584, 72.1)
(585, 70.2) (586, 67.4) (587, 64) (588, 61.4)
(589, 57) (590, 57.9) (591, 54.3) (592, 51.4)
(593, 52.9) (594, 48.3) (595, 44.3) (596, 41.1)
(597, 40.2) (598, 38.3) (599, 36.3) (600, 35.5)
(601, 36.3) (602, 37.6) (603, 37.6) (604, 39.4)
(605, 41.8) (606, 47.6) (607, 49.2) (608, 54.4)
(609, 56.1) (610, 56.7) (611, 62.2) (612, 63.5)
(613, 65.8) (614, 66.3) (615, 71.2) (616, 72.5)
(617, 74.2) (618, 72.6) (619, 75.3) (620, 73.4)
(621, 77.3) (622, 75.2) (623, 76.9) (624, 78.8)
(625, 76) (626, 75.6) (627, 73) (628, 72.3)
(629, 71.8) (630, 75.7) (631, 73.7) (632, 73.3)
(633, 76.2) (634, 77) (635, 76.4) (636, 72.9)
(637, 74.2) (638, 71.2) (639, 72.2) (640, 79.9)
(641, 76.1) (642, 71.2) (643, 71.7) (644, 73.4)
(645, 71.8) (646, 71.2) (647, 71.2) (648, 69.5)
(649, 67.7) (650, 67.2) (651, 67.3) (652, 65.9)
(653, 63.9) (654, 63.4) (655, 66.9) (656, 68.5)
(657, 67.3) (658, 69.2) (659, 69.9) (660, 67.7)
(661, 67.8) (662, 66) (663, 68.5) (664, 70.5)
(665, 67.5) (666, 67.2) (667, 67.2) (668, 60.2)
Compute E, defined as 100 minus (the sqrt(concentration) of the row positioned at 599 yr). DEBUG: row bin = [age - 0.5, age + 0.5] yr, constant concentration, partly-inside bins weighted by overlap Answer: 94.0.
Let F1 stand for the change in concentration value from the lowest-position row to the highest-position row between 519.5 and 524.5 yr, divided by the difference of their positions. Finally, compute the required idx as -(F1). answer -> -0.05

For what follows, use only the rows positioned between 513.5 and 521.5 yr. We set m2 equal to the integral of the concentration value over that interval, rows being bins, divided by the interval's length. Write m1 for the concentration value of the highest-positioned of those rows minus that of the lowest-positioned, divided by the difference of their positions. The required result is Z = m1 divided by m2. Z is 0.019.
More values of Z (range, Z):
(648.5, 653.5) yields -0.014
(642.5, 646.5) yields -0.002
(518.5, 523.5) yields -0.001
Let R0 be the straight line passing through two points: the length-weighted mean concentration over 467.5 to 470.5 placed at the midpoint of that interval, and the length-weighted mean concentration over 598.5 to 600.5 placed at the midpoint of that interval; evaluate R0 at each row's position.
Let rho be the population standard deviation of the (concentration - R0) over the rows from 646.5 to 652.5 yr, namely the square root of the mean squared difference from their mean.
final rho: 1.62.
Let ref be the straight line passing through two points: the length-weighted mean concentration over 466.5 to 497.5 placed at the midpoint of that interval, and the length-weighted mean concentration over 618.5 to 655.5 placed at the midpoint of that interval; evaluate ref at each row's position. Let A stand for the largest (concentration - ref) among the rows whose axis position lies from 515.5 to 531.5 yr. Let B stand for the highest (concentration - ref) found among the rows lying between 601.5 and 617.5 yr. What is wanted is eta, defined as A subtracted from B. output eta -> -9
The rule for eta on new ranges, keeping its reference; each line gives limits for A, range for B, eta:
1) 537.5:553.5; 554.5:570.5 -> 1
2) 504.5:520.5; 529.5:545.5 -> 7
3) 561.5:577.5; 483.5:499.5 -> -16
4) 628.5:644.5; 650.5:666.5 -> -13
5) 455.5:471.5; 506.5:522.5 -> 7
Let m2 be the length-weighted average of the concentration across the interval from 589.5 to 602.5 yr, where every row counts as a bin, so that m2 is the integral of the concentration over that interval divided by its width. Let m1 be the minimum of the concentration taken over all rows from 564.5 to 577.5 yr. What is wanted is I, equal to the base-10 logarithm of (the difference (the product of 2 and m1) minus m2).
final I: 2.01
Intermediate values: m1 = 73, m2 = 44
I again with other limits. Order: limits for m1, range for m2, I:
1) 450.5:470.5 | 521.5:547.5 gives 1.20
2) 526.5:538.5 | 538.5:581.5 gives 1.69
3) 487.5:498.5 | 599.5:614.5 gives 1.66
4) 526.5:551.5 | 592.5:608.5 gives 1.91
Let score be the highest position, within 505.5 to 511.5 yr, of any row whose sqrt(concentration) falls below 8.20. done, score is 511 yr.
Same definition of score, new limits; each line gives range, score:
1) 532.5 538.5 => 537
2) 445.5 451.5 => 451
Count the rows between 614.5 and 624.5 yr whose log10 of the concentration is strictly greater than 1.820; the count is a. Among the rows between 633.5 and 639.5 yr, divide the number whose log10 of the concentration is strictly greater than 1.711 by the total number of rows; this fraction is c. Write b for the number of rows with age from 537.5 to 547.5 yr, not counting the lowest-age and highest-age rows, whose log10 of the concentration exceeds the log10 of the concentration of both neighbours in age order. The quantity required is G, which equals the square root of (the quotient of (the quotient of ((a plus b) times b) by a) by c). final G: 1.0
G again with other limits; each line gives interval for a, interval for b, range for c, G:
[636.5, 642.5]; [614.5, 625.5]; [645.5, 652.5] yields 2.6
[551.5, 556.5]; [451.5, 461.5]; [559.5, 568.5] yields 1.7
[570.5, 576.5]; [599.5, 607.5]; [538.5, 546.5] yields 0.0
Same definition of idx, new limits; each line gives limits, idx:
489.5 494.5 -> 0.00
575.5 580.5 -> 3.10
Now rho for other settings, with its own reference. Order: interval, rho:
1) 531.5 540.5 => 2.26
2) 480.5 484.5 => 1.24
